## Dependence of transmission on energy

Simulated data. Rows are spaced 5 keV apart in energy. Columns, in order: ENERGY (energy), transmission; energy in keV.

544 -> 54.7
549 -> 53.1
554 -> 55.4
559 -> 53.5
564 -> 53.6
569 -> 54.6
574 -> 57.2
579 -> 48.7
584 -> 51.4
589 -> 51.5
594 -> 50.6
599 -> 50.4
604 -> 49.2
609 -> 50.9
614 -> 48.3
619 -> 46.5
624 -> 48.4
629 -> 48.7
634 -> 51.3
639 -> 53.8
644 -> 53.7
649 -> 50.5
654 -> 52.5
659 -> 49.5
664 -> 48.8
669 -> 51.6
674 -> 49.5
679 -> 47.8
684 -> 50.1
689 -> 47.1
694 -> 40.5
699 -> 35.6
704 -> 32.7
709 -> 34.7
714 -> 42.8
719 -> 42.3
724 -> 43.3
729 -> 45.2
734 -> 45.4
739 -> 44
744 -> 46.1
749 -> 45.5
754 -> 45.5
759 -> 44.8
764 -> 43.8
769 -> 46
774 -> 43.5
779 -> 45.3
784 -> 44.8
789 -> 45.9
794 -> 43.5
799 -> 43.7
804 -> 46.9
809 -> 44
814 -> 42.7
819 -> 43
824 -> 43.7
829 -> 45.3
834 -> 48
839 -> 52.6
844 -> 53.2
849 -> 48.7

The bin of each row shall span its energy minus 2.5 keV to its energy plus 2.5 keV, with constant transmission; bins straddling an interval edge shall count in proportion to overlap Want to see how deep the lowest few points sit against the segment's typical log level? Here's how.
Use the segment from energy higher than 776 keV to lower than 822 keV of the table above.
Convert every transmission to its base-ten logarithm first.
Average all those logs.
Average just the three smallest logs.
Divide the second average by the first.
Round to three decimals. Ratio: 0.992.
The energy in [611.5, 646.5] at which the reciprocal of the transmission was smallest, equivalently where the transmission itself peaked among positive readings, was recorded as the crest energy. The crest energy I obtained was 639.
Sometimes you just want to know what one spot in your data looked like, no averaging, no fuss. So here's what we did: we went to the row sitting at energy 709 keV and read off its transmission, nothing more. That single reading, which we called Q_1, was 34.7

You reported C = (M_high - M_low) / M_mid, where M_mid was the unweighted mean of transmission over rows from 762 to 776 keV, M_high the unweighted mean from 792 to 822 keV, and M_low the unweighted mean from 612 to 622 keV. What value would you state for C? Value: -0.077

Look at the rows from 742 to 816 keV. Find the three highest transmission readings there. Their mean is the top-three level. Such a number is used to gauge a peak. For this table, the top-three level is 46.3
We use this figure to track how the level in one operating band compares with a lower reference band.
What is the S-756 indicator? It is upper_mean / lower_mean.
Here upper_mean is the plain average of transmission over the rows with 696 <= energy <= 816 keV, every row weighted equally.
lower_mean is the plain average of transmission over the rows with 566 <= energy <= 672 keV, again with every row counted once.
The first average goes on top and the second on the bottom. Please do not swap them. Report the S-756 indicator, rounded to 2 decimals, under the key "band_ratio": 0.85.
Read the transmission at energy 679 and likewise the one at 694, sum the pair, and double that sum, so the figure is 177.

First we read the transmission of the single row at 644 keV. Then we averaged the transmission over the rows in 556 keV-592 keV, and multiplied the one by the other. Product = 2842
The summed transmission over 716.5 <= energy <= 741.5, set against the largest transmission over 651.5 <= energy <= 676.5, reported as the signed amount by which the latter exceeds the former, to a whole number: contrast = -168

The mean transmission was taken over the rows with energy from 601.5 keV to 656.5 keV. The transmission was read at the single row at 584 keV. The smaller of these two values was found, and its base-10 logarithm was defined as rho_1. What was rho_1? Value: 1.70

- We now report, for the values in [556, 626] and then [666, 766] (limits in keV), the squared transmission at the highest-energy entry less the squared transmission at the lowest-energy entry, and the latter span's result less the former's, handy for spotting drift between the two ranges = -224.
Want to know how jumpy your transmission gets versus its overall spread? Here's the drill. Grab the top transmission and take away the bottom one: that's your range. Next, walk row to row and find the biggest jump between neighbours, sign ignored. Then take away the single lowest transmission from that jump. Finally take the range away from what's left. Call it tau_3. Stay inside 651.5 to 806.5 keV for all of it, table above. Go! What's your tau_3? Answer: -44.4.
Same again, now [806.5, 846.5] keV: -48.6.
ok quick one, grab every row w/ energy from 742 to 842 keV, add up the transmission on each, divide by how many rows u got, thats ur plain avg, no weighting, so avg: 45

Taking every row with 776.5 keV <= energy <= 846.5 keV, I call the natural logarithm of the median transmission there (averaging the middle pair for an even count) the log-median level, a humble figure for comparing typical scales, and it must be 3.81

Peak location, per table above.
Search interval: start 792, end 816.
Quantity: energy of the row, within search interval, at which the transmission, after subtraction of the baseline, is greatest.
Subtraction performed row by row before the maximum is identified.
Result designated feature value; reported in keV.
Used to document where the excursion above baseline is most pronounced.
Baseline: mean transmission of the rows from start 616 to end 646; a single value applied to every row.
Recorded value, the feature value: 804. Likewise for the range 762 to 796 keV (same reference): 769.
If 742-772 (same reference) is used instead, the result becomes 744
